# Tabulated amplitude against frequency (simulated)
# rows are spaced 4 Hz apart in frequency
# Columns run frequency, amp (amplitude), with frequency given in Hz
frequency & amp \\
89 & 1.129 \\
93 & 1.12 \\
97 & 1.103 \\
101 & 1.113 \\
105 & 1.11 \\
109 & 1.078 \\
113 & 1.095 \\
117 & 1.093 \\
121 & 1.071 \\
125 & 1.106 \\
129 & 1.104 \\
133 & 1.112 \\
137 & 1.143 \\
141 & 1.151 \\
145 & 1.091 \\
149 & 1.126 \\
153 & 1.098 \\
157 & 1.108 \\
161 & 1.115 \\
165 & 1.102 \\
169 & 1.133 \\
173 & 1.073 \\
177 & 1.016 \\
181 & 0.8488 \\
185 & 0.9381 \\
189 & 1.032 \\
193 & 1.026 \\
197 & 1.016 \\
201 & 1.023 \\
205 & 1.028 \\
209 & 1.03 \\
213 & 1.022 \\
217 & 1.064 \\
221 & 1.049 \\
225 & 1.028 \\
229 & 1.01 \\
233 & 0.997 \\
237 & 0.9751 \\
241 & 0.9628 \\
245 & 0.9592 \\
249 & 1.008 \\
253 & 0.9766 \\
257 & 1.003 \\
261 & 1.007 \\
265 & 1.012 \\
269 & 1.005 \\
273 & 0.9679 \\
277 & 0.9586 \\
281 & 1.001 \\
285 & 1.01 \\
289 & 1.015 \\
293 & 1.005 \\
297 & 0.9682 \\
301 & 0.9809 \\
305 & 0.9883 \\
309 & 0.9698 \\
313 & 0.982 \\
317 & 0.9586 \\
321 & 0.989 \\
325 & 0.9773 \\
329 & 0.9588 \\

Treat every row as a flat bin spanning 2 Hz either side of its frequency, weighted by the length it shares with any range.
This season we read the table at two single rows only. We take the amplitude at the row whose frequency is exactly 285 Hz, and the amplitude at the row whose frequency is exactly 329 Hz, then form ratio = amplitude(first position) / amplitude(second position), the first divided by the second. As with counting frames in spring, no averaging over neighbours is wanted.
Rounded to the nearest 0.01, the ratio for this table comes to 1.05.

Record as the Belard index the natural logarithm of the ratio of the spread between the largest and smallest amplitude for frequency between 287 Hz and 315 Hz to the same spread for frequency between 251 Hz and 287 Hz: -0.1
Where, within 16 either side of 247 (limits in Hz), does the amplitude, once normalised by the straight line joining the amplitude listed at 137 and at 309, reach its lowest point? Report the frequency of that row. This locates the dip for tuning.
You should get 241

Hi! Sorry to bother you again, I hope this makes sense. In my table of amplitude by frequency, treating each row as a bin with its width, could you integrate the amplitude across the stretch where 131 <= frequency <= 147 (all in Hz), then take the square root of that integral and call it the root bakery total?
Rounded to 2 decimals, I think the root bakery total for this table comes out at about 4.24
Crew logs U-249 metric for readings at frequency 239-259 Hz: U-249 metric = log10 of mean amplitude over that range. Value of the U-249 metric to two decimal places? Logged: -0.01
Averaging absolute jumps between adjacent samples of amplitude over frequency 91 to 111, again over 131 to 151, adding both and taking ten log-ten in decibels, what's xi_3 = -13.1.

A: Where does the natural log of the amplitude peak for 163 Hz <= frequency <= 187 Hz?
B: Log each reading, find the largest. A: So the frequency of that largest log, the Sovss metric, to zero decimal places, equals 169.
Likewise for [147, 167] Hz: 149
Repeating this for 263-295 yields 289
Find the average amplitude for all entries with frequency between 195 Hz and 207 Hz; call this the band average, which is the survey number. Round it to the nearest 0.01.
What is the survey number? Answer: 1.02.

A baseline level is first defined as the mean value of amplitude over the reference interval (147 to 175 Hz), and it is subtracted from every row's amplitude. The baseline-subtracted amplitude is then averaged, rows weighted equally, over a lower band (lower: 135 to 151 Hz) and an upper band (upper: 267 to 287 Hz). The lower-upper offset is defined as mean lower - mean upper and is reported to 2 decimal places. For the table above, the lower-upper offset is 0.14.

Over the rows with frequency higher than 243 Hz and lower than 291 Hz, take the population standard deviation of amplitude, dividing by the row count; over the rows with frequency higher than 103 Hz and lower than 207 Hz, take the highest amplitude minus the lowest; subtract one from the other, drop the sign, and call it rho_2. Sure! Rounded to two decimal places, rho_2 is 0.28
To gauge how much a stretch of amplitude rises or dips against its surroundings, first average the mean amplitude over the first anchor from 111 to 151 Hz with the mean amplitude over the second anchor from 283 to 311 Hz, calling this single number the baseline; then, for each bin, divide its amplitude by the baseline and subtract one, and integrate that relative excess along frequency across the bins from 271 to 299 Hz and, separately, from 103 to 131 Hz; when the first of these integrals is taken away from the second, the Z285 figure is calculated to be 2.8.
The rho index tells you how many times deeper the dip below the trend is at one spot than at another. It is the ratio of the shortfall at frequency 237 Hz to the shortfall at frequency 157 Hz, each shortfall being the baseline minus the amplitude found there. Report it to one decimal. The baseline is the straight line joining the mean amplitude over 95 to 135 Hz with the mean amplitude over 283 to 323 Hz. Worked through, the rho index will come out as -1.5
